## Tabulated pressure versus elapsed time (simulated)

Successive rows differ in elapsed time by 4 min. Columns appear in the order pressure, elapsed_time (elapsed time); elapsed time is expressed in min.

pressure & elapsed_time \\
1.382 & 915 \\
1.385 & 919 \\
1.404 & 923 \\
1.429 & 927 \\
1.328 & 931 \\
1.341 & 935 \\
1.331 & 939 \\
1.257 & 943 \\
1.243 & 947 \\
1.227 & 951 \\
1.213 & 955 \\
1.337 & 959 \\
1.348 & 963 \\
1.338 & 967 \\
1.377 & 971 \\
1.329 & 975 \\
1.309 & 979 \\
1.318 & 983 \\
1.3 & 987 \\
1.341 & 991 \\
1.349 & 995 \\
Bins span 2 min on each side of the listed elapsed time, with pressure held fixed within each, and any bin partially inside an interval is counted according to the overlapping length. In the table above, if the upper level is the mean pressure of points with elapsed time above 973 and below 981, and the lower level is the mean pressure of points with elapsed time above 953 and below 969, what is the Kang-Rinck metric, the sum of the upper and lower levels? 2.63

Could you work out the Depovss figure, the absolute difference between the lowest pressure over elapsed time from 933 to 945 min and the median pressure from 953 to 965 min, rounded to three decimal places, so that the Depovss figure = 0.080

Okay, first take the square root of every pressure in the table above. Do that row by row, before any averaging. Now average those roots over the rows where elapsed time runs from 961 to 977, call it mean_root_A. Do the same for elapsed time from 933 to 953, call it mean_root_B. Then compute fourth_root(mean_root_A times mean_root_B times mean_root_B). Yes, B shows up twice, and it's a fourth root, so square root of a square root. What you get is 1.10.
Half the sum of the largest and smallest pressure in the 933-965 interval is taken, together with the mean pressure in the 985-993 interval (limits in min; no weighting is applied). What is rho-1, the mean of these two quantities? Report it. 1.30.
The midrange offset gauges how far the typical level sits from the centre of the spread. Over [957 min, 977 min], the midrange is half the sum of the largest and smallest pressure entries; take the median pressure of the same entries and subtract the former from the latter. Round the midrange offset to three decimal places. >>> -0.015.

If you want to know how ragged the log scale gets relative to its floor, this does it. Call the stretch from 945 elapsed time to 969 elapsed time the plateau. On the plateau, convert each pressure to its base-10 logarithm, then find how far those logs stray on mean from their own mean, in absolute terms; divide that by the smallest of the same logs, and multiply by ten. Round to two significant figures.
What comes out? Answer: 2.3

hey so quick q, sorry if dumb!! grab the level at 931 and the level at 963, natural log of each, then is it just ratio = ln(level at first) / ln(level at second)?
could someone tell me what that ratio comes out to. 0.95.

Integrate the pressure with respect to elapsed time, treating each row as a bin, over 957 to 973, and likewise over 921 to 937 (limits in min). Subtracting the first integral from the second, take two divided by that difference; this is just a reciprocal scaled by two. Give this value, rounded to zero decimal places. 5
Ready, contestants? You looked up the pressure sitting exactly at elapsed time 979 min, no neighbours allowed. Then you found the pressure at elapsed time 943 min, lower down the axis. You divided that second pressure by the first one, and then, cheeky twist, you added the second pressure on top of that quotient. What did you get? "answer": 2.22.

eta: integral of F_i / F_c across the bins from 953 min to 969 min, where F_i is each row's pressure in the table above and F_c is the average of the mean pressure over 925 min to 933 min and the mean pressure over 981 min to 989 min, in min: 15.6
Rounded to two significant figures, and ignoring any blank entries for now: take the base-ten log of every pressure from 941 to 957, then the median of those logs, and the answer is 0.092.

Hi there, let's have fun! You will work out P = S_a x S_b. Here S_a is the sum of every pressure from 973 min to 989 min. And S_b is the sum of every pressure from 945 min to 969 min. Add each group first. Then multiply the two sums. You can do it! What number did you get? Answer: 41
